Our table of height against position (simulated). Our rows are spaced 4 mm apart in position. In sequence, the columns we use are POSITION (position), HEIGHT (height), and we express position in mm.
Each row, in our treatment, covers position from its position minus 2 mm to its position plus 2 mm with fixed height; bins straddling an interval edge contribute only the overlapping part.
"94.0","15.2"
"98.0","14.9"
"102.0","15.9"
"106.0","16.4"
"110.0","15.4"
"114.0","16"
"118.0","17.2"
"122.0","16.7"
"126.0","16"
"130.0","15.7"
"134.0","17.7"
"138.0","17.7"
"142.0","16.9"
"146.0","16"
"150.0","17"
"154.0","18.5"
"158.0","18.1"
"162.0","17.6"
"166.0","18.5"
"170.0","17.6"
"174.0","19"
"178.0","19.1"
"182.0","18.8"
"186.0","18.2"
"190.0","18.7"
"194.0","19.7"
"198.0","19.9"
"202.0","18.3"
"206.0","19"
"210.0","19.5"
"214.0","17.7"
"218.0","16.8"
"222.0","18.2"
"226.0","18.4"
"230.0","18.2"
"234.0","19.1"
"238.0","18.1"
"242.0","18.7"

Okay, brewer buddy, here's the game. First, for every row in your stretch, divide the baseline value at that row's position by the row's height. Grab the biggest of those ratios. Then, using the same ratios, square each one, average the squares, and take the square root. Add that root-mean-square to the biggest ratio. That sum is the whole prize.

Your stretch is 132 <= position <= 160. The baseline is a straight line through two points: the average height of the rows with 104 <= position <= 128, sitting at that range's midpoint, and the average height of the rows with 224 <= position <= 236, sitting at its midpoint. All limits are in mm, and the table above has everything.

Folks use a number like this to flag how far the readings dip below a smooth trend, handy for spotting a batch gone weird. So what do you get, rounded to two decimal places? 2.03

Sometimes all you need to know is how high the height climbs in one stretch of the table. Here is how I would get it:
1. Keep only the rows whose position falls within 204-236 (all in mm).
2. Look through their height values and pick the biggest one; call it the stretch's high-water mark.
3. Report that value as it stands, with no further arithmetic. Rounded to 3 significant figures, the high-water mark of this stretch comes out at 19.5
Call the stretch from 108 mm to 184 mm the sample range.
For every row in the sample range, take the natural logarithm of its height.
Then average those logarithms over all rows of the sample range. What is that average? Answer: 2.85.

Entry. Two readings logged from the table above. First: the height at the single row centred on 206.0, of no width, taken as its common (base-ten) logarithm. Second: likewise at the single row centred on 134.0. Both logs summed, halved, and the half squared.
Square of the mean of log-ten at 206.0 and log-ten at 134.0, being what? 1.60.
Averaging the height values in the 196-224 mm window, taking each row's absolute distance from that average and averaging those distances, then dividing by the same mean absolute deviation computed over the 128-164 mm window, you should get 1.12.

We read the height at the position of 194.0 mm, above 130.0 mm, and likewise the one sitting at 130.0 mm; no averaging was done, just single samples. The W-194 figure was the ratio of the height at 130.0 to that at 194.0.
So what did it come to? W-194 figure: 0.80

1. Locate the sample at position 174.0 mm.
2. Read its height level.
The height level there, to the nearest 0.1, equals 19.0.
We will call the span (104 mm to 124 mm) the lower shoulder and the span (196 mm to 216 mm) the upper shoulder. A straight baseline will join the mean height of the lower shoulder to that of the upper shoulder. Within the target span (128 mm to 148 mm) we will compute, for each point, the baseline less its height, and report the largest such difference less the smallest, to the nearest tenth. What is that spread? 2.0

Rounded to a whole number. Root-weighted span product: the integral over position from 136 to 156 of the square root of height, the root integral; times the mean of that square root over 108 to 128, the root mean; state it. 335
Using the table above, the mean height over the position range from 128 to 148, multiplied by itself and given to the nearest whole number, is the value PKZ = 282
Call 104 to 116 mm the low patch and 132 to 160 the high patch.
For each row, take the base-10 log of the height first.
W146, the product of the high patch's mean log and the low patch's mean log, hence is 1.49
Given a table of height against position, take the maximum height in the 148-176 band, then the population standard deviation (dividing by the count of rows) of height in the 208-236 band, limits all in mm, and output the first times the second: 15.6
